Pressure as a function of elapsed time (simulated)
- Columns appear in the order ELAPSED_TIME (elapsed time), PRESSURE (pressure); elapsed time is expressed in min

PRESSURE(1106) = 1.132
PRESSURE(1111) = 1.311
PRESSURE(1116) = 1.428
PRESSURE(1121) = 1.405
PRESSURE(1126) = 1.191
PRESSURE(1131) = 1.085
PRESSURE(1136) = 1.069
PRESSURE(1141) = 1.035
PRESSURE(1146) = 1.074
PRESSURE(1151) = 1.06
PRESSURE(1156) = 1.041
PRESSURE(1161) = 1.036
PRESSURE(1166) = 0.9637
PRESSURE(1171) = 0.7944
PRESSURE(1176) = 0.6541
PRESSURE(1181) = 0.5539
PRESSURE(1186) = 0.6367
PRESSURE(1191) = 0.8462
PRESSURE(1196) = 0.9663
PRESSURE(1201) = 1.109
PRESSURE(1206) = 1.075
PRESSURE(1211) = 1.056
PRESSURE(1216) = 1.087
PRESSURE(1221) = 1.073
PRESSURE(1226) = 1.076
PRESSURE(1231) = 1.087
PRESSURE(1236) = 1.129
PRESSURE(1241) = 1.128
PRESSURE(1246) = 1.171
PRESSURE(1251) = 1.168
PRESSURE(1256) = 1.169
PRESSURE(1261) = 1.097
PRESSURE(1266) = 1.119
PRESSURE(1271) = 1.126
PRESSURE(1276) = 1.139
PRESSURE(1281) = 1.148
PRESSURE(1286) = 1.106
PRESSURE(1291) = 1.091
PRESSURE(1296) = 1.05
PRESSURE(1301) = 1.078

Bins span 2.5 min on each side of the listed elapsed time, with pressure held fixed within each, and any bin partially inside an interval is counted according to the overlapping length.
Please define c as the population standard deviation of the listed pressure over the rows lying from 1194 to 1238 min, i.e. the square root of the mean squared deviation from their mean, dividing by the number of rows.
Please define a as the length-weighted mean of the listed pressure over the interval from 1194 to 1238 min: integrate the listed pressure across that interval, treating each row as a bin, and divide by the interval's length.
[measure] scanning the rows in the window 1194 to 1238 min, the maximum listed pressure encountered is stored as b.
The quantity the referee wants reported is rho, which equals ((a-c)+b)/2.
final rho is 1.08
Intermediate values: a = 1.07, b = 1.129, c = 0.04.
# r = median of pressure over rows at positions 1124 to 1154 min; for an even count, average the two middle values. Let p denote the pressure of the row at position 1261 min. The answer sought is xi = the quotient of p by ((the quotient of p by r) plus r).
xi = 0.524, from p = 1.097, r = 1.07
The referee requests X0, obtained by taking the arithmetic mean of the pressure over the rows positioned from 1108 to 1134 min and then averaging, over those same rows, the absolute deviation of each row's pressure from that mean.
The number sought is 0.117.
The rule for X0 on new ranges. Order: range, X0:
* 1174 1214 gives 0.189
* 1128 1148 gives 0.015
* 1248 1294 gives 0.024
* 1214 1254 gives 0.034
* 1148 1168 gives 0.031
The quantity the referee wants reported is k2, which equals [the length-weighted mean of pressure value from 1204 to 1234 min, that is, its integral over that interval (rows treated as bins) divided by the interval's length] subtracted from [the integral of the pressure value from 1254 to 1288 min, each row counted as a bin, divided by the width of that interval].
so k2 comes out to 0.1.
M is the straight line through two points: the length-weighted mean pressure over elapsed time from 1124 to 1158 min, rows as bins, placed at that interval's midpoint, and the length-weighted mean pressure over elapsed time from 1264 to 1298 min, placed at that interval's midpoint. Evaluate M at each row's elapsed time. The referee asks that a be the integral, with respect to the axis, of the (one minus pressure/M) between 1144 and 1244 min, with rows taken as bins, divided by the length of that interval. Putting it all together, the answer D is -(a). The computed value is -0.11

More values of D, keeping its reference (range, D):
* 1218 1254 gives 0.02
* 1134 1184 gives -0.15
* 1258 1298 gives 0.00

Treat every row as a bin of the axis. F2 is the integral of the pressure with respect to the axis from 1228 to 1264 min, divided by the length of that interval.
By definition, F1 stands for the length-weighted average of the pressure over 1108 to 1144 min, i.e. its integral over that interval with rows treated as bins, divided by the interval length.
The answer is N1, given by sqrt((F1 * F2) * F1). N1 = 1.29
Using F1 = 1.21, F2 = 1.13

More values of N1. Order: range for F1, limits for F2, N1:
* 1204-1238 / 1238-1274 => 1.16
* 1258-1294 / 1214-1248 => 1.18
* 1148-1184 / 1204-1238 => 0.91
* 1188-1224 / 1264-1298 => 1.08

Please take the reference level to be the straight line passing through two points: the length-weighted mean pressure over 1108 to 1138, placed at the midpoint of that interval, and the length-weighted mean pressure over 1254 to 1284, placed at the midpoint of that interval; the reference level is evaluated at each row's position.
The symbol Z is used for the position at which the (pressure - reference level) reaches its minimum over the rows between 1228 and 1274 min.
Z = 1231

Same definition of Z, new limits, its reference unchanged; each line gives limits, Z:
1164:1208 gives 1181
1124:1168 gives 1166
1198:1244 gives 1211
